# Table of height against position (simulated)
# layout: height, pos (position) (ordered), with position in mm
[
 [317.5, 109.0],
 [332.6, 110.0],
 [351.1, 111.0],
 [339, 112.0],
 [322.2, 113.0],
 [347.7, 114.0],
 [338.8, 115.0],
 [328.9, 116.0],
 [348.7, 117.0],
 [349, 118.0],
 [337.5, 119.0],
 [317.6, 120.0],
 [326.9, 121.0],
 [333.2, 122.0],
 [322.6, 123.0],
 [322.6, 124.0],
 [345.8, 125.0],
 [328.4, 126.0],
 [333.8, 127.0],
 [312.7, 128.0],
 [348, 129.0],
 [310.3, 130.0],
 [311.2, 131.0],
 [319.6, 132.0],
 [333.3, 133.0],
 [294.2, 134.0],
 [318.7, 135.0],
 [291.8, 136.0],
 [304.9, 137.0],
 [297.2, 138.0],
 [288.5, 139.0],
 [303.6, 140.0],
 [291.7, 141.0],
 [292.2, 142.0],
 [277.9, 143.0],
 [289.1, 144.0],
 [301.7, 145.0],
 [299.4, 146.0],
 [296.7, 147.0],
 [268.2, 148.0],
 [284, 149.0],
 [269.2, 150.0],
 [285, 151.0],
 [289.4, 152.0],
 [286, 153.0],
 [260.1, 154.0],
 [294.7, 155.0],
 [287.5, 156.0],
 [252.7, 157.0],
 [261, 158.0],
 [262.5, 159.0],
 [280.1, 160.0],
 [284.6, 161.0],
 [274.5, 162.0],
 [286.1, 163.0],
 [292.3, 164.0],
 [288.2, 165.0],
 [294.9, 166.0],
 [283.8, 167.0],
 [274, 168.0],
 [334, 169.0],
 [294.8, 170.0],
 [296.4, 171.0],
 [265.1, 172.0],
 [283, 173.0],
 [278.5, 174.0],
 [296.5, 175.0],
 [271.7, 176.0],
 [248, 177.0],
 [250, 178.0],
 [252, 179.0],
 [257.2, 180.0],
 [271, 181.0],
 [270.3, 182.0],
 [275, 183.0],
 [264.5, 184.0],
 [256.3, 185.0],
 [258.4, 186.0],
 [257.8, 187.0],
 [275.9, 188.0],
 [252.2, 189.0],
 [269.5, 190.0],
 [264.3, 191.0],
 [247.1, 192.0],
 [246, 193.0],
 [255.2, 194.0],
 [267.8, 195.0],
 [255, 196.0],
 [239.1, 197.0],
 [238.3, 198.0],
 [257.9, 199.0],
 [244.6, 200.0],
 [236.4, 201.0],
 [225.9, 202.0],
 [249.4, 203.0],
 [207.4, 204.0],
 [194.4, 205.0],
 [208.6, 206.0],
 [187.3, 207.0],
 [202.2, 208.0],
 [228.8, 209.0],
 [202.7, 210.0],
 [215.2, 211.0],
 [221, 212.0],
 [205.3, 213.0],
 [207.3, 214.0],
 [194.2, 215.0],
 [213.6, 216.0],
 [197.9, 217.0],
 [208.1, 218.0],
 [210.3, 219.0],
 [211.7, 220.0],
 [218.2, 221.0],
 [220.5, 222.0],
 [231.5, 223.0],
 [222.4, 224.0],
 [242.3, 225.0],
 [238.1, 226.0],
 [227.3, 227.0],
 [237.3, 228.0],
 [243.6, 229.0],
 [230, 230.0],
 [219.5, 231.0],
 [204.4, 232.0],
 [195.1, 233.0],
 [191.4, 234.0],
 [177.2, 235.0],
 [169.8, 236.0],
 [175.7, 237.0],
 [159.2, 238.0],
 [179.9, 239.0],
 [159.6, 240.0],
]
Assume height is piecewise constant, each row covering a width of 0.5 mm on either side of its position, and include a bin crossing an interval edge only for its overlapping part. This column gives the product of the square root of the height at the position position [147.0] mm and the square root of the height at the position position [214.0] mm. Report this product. 248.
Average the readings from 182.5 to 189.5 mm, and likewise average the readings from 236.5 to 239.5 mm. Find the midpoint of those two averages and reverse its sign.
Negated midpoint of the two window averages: -217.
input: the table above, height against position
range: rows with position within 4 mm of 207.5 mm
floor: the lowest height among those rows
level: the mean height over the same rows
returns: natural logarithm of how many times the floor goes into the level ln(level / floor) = 0.09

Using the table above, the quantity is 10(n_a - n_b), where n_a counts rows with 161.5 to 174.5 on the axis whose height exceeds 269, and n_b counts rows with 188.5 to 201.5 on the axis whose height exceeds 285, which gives 120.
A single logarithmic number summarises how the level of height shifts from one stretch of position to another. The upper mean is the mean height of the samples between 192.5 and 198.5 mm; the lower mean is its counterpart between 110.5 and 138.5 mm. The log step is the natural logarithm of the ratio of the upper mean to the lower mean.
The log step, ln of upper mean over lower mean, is -0.27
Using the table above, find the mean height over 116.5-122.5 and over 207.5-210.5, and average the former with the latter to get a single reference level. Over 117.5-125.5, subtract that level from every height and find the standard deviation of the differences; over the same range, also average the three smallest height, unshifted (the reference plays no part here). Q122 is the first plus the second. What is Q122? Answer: 332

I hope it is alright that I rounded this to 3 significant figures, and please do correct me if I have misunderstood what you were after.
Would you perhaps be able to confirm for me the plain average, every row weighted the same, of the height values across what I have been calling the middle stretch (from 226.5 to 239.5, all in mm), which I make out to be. 201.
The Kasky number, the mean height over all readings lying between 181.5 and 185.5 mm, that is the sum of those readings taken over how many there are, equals 267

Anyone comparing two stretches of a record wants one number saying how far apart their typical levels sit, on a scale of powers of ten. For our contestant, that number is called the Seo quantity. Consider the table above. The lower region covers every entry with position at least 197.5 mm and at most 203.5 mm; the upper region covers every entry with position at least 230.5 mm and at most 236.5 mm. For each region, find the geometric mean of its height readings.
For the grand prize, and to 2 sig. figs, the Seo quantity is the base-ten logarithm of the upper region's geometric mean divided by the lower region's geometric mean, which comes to -0.10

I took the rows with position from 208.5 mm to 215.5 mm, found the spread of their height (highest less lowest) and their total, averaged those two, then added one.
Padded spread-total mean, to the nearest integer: 756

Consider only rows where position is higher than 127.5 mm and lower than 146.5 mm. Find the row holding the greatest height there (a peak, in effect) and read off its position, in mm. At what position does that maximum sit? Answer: 129.0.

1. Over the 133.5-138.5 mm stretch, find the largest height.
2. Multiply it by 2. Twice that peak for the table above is 637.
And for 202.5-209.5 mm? 499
